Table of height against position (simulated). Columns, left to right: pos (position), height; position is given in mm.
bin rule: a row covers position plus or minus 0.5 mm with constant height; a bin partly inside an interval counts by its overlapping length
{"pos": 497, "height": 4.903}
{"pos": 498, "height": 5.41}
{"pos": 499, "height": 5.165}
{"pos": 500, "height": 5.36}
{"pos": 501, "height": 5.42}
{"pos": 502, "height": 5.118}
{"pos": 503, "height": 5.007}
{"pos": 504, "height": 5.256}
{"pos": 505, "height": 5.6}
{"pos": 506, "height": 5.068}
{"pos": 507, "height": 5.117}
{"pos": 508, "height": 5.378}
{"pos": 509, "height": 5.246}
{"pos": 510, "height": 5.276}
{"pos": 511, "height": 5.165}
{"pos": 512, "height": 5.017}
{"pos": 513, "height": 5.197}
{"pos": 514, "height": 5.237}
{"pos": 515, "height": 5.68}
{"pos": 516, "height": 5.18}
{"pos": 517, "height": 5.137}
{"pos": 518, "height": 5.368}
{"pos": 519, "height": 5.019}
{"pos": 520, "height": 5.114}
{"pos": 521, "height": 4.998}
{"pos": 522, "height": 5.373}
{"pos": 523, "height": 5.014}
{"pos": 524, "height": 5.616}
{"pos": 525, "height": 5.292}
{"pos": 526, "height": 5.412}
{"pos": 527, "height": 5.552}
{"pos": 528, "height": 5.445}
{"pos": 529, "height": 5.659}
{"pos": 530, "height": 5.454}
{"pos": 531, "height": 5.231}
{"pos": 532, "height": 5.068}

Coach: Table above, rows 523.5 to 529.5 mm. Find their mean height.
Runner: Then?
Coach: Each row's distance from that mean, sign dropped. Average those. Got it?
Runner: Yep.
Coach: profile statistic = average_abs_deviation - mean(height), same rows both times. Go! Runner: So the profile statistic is -5.38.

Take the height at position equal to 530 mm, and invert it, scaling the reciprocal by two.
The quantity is 0.367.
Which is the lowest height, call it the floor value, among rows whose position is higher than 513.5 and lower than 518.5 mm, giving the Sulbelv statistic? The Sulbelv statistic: 5.137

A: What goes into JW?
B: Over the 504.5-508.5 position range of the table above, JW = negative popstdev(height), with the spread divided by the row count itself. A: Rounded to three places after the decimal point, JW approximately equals -0.214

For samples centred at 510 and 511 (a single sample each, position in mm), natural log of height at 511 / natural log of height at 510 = 0.99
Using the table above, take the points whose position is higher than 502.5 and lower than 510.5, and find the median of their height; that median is 5.25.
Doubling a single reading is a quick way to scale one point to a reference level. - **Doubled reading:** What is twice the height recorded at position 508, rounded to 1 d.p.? 10.8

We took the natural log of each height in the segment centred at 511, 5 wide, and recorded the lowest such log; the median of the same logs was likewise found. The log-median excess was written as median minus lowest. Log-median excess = 0.035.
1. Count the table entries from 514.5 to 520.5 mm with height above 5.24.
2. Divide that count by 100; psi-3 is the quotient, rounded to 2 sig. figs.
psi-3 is 0.020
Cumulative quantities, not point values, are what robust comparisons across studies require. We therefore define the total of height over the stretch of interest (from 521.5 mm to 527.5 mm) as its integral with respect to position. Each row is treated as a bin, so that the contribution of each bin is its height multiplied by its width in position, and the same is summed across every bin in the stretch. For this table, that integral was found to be 32.3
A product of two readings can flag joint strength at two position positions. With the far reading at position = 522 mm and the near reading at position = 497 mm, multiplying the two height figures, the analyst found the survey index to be 26.3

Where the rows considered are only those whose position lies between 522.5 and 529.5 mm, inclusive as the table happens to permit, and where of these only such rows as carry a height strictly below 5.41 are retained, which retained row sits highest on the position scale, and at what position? 525 mm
